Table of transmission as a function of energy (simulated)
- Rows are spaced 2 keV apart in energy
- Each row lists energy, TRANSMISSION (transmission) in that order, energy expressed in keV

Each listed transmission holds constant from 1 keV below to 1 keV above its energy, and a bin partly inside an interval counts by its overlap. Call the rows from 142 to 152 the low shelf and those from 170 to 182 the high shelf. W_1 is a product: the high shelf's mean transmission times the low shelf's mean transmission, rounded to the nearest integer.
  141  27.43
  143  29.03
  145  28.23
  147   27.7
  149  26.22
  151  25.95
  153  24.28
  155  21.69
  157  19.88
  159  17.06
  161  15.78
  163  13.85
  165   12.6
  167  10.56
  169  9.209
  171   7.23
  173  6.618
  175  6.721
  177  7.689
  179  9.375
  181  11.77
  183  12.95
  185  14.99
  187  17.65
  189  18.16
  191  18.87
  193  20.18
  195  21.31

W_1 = 226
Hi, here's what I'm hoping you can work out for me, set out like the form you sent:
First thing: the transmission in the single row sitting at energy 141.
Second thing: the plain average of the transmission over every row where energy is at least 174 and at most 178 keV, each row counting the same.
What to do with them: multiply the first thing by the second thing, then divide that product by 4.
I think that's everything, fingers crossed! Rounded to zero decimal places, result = 49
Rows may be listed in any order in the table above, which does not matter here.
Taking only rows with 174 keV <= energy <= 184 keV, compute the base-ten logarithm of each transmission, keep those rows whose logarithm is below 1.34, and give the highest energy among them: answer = 183 keV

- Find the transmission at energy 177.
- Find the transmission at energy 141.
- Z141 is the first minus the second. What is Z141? -20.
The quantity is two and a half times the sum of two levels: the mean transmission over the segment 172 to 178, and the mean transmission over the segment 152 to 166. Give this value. 62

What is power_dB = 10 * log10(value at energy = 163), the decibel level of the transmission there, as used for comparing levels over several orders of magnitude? 11.4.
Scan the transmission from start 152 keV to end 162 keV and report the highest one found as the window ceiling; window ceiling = 24.28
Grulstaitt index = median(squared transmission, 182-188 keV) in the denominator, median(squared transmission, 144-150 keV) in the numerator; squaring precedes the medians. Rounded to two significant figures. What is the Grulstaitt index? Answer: 3.4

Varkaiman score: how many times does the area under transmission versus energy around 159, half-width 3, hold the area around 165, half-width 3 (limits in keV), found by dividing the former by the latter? 1.4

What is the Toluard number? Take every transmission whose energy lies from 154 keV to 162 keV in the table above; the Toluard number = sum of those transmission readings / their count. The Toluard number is 19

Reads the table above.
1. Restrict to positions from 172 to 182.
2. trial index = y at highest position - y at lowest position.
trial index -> 5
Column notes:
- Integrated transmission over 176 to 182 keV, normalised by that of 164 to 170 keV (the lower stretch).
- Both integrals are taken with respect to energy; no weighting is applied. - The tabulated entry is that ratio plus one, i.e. 1.9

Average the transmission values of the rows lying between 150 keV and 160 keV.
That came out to 22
